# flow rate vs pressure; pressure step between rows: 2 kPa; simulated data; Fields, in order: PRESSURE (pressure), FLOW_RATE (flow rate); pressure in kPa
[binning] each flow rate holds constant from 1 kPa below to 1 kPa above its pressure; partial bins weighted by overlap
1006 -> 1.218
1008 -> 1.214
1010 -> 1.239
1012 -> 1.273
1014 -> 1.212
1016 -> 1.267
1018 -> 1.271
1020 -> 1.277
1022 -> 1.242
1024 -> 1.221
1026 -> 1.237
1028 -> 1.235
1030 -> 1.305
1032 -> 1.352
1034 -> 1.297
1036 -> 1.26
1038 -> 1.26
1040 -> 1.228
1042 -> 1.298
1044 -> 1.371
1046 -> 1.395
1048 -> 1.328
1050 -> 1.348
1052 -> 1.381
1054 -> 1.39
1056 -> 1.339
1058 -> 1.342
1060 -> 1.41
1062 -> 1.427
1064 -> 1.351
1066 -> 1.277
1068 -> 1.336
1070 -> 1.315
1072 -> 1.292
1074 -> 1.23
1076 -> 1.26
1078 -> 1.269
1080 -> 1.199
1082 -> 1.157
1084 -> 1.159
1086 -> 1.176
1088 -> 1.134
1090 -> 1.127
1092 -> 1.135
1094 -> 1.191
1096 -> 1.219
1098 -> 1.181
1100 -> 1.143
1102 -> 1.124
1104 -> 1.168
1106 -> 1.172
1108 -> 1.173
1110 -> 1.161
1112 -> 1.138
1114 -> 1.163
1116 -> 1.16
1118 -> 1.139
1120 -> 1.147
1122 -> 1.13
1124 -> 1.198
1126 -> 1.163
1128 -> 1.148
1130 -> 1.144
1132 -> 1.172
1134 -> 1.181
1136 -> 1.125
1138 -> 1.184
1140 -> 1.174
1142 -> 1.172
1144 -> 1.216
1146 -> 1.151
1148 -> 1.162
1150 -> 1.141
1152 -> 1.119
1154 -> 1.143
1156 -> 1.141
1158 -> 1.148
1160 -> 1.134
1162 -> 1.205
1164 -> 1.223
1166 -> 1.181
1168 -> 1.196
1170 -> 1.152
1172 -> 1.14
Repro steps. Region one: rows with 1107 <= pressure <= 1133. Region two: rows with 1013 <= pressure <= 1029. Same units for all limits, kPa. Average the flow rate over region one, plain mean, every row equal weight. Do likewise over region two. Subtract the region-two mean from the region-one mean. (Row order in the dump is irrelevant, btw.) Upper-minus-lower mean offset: -0.089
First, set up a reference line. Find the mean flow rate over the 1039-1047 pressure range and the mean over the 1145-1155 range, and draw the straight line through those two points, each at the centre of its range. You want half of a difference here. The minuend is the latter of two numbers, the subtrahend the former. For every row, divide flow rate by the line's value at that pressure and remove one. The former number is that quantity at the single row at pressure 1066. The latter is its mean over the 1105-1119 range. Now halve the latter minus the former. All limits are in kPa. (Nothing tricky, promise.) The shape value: -0.017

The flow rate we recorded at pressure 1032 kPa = 1.352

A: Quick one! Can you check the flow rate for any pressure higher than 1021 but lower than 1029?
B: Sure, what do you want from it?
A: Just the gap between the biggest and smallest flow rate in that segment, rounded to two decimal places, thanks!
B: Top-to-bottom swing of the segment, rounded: 0.02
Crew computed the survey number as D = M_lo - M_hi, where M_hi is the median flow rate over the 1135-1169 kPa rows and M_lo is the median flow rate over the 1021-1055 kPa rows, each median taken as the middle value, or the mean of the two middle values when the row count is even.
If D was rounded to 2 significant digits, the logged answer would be 0.14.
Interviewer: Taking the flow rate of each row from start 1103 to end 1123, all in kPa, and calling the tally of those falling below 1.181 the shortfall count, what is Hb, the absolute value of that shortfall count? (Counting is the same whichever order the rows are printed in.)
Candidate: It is 10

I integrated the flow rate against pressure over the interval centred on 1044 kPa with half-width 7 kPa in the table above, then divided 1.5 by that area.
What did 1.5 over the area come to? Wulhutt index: 0.081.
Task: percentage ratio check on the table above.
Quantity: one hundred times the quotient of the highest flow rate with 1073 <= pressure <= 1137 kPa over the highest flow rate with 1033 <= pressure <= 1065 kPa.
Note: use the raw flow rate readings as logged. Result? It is 89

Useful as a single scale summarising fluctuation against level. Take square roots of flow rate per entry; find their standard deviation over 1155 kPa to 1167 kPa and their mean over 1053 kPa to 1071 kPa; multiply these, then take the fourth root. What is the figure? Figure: 0.37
